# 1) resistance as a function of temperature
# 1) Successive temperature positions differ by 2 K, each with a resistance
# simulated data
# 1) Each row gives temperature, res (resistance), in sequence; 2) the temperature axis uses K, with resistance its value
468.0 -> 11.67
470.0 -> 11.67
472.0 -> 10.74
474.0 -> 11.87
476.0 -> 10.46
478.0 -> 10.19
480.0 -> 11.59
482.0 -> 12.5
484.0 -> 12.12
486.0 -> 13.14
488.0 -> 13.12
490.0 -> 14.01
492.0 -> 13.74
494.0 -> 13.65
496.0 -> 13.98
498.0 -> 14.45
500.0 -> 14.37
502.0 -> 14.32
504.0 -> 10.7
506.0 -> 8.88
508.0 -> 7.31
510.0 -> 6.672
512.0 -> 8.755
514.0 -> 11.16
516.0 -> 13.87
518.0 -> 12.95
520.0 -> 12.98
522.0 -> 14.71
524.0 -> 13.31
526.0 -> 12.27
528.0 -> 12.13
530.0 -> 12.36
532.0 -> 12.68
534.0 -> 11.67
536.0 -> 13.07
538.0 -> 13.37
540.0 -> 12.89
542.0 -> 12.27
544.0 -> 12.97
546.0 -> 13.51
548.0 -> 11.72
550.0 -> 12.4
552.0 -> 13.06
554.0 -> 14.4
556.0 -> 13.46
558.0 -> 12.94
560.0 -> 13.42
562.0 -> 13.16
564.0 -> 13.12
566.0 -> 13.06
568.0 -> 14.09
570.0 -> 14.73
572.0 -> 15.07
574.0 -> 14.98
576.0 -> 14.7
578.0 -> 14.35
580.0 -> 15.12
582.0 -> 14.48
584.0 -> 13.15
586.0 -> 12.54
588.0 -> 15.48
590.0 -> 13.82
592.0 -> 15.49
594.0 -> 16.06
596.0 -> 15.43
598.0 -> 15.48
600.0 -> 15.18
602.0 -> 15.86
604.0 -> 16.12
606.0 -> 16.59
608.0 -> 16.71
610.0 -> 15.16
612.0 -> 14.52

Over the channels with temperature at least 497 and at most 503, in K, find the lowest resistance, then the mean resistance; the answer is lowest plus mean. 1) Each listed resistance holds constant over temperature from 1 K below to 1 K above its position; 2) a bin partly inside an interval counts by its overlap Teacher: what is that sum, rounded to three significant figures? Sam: 28.7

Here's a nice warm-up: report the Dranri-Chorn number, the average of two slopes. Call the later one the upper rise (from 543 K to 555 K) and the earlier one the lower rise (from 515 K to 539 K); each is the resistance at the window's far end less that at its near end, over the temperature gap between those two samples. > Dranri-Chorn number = 0.060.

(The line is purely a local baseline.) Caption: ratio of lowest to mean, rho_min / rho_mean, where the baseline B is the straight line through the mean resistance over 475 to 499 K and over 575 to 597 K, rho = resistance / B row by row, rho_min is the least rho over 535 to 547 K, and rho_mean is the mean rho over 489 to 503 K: 0.82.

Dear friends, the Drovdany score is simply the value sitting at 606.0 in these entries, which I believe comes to 16.59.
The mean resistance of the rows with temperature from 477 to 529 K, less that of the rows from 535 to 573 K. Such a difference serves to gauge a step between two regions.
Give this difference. -1.1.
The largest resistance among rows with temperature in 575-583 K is 15.12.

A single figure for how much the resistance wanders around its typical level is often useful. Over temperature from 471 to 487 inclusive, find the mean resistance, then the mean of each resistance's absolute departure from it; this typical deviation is 0.8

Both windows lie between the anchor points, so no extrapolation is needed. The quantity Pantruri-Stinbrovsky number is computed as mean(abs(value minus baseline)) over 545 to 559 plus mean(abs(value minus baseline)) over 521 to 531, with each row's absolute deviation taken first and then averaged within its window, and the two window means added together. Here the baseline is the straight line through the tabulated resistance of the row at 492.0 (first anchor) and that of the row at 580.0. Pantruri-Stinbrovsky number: 3.1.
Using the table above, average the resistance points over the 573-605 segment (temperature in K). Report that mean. 14.9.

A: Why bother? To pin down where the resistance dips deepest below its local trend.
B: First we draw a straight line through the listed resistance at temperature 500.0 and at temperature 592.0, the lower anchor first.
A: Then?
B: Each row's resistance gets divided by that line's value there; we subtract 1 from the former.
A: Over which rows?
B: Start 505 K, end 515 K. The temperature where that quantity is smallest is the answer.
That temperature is 510.0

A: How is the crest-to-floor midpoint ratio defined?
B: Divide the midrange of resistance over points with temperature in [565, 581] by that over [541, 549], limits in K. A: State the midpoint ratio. 1.12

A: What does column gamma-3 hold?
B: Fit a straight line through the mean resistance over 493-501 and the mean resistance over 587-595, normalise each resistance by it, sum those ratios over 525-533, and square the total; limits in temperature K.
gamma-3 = 11.6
